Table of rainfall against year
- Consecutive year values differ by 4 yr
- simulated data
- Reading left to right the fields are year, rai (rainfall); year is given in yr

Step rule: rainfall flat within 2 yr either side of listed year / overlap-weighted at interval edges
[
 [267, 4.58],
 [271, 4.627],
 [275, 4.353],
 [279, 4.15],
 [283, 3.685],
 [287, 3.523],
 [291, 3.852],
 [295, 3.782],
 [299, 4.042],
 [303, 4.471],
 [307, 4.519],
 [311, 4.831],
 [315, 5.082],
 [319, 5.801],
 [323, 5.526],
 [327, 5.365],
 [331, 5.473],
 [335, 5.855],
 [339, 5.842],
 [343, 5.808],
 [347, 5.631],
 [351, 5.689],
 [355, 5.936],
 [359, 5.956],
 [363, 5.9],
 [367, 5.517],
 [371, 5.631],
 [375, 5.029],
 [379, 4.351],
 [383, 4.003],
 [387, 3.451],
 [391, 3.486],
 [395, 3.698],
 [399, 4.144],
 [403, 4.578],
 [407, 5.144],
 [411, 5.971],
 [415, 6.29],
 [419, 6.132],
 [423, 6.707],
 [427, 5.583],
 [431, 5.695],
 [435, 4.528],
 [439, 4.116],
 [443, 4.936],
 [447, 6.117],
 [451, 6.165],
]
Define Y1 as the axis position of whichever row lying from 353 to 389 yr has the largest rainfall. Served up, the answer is 359 yr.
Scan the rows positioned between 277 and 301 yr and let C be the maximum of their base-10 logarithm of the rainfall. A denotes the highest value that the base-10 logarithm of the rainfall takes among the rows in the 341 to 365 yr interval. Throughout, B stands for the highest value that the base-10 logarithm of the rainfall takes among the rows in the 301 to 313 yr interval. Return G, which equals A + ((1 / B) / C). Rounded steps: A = 0.775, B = 0.68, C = 0.62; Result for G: 3.1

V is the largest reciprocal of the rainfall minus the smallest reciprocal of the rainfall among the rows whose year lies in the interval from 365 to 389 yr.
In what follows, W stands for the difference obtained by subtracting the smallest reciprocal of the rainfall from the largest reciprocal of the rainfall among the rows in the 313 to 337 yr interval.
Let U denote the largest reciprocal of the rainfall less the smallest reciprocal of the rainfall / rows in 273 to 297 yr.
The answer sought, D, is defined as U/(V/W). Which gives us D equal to 0.013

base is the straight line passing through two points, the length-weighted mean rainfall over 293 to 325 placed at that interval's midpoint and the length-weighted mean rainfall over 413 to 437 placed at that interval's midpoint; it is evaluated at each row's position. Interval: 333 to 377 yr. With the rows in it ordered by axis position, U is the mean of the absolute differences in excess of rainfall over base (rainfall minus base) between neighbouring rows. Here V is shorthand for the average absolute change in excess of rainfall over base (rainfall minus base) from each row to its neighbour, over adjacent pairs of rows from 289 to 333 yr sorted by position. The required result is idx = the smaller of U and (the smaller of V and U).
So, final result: 0.18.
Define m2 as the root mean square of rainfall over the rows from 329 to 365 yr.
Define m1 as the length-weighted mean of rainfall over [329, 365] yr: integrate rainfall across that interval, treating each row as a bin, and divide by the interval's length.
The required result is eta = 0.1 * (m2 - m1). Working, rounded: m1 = 5.79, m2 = 5.79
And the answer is 0.000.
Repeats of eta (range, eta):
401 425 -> 0.004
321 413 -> 0.007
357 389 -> 0.008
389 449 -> 0.009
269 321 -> 0.004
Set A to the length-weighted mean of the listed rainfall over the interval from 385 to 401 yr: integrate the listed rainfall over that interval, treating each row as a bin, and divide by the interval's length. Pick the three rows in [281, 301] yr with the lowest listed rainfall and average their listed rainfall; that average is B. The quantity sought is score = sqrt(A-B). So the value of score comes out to 0.2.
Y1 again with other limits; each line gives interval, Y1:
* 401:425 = 423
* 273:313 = 311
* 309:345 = 335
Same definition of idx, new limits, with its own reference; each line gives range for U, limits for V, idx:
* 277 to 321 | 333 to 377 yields 0.18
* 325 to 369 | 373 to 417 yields 0.15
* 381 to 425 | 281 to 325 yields 0.27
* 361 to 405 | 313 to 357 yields 0.22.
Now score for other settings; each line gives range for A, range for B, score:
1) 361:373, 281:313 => 1.4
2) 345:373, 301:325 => 1.1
